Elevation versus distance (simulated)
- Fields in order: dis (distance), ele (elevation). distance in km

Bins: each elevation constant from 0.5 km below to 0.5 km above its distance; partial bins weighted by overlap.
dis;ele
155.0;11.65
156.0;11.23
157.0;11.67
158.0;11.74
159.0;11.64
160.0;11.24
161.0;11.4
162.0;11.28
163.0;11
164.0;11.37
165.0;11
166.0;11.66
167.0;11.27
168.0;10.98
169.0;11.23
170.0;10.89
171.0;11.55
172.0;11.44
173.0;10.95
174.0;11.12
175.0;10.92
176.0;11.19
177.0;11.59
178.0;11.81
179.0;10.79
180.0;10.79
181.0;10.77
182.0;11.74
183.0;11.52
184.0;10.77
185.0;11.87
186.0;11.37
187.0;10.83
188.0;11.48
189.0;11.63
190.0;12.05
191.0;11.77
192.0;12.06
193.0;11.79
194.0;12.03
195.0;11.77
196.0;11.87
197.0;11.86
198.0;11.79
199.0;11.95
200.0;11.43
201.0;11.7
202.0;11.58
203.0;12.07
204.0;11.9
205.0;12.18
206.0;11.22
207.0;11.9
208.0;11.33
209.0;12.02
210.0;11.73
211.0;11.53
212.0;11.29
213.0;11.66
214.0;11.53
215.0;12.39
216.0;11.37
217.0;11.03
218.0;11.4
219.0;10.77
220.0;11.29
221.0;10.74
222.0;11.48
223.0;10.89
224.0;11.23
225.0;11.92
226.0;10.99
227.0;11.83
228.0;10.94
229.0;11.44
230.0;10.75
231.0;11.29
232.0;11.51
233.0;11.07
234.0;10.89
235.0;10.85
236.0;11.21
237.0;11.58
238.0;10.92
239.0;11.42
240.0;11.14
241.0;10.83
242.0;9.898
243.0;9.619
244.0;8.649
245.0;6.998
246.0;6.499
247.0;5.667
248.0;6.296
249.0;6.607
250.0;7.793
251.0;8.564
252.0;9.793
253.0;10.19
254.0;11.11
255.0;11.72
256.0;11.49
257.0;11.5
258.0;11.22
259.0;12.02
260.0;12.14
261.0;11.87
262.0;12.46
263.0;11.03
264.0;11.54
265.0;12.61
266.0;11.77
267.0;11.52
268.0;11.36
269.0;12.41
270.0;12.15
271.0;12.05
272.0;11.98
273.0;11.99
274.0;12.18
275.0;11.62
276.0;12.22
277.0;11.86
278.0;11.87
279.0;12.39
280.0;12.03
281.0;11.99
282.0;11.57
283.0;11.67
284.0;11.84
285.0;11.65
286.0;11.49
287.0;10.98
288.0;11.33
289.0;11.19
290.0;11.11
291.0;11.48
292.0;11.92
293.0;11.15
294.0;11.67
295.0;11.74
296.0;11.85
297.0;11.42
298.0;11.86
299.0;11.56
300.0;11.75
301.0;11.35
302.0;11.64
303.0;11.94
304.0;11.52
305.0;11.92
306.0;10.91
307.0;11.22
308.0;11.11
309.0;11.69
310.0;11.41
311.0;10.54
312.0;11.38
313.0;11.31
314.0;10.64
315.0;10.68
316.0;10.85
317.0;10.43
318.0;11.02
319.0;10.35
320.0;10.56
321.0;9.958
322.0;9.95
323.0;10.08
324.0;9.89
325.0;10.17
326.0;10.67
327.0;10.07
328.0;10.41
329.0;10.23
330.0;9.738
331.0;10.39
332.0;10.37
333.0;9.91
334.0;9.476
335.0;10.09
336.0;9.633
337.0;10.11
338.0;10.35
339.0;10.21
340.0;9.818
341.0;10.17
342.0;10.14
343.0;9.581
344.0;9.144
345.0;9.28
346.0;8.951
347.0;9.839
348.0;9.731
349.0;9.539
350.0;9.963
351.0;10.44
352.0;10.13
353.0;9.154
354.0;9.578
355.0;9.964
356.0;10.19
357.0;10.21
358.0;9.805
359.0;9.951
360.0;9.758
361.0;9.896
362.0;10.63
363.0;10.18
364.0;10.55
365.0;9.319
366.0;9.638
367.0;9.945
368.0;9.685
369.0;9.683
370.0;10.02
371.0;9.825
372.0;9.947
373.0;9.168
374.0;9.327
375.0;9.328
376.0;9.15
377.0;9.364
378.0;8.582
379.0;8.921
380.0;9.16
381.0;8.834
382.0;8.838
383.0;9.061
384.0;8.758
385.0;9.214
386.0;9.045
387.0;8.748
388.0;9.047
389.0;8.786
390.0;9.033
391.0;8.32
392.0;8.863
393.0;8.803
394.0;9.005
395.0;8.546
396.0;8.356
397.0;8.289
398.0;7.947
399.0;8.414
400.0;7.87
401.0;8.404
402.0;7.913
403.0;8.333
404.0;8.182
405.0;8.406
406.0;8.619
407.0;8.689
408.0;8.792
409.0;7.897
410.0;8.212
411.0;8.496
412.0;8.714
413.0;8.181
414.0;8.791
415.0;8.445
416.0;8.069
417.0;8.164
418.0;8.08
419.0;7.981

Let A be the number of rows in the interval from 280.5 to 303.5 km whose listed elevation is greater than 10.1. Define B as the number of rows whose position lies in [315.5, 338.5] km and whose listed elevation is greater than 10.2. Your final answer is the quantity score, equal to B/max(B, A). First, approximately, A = 23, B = 11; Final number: 0.5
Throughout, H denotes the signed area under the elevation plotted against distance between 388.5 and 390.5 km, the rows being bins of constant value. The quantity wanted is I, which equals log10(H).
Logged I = 1.25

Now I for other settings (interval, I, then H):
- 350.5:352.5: 1.31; 21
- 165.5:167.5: 1.36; 23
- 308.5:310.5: 1.36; 23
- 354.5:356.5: 1.30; 20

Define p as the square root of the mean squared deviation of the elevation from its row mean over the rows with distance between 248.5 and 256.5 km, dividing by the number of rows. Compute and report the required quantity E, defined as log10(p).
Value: 0.24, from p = 1.73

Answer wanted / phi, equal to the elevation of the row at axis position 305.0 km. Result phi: 11.92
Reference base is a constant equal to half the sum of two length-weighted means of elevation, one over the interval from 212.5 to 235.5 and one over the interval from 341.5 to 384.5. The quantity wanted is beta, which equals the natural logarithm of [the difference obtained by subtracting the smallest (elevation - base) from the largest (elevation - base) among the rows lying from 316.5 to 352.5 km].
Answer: 0.7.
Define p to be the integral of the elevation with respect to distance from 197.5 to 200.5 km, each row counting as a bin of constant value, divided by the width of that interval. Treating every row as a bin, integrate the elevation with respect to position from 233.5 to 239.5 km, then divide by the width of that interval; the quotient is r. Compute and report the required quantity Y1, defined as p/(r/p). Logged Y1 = 12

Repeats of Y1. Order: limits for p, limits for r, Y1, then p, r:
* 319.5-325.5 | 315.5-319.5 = 10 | 10.1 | 10.7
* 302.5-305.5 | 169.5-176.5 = 12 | 11.8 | 11.2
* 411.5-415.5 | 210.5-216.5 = 6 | 8.5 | 11.6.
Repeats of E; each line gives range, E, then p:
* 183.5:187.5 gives -0.35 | 0.45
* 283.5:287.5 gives -0.50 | 0.32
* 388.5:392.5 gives -0.58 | 0.26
